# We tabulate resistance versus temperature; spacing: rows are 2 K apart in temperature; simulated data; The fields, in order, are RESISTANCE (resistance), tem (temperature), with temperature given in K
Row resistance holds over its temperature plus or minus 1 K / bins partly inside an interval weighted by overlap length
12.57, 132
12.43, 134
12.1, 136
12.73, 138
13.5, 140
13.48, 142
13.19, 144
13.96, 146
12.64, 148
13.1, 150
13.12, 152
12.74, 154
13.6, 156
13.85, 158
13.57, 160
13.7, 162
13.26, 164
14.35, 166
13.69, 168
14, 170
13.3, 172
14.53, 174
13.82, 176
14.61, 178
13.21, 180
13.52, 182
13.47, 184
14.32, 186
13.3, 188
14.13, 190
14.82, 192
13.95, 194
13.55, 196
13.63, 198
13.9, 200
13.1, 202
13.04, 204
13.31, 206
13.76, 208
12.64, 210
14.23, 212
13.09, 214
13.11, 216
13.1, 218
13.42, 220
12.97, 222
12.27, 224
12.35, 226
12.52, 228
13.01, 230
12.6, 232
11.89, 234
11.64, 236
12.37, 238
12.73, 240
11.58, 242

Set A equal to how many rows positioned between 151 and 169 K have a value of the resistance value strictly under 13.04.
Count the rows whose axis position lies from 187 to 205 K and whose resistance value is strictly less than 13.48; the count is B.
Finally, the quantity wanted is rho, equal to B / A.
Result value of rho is 3.0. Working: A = 1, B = 3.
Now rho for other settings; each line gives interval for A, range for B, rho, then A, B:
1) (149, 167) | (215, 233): 9.0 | 1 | 9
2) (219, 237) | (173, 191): 0.4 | 8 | 3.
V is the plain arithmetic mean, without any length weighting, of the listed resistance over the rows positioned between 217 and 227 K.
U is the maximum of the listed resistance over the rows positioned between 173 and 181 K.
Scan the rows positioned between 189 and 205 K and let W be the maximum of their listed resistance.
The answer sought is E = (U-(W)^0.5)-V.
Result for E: -2.06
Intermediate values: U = 14.61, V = 12.8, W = 14.82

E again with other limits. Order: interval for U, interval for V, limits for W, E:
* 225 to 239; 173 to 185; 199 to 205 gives -4.58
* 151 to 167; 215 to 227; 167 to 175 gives -2.33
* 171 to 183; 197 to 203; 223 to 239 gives -2.54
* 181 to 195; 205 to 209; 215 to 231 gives -2.38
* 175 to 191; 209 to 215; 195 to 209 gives -2.44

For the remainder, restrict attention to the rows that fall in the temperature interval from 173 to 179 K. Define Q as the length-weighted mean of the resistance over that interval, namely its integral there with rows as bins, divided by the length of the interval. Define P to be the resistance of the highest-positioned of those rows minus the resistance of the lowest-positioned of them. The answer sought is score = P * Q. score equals 1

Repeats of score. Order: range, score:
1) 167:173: -5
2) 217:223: -2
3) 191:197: -18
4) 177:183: -15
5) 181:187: 11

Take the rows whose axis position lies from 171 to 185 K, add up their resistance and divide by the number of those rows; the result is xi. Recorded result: 13.8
